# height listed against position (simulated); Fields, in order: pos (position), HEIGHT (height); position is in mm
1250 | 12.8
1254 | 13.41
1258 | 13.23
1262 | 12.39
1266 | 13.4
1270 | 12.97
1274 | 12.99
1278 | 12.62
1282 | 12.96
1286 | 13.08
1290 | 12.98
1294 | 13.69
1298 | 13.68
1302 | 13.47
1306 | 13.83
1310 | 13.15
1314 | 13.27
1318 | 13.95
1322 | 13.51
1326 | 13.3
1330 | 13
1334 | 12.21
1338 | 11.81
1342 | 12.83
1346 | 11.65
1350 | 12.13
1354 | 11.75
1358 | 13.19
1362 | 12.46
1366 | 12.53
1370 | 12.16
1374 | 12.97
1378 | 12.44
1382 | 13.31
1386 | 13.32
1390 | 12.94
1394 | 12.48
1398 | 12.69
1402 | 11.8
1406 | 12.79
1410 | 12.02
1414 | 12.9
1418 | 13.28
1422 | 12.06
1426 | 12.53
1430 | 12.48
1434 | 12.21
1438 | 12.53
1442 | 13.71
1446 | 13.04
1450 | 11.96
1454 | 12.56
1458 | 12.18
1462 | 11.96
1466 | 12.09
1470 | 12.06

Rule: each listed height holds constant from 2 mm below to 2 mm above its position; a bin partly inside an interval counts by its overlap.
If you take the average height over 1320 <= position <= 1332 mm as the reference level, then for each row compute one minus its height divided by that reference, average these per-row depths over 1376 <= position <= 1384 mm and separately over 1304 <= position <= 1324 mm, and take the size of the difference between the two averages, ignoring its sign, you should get 0.05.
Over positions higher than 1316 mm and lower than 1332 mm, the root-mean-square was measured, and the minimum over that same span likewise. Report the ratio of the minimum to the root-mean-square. 0.967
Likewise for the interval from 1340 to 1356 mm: 0.963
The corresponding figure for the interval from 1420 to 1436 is 0.979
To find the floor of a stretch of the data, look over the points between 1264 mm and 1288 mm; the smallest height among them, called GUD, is 12.62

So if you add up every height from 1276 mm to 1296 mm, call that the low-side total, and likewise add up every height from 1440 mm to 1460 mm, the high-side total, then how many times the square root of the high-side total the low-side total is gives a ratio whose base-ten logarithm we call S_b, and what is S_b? 0.914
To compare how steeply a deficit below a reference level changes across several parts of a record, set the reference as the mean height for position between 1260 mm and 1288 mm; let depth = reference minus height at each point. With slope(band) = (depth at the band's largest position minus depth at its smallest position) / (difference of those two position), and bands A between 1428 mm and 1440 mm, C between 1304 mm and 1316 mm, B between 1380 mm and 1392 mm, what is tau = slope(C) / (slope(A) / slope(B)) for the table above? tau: -0.52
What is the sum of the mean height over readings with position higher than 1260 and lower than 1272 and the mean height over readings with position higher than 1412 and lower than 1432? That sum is 25.6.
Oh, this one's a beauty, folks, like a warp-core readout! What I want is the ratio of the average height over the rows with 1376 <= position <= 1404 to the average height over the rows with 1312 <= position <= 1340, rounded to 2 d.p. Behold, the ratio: 0.98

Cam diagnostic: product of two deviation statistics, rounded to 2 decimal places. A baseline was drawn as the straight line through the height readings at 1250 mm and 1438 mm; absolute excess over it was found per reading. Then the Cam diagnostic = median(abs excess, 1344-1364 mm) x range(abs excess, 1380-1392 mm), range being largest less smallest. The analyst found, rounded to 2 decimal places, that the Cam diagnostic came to 0.20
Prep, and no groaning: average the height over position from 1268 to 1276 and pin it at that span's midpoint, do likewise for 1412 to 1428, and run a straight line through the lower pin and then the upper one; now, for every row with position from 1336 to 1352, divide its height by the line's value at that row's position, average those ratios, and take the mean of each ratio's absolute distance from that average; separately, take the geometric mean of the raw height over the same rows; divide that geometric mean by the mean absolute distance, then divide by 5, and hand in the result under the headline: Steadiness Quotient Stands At 82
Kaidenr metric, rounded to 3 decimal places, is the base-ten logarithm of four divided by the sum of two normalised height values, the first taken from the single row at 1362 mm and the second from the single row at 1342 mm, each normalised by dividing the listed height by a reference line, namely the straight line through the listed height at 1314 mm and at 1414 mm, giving 0.317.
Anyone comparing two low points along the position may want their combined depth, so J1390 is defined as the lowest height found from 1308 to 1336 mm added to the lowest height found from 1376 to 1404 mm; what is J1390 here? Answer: 24.0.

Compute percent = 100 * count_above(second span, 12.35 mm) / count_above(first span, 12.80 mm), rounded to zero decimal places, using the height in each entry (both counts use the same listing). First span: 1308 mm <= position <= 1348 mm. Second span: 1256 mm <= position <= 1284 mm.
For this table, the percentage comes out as 100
